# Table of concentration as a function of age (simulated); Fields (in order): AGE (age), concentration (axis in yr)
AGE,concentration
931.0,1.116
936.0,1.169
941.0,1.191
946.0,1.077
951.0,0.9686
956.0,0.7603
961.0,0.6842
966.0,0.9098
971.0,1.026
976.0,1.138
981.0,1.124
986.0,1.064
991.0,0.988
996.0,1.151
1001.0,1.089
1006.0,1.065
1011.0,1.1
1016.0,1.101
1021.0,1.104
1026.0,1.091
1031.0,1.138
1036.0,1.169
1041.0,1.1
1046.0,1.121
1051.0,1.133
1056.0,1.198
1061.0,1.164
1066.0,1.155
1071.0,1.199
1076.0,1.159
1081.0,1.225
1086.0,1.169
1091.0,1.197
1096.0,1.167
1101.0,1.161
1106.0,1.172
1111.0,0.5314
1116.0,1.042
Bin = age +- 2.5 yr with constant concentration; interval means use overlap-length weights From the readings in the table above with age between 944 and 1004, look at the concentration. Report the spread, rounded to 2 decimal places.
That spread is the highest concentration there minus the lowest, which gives 0.47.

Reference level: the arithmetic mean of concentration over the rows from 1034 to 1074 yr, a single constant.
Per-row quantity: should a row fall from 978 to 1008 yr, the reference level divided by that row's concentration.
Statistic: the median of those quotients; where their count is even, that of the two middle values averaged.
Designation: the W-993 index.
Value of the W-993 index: 1.07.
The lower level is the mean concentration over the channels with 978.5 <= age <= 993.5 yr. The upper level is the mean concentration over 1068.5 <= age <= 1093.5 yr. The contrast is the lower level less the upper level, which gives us -0.13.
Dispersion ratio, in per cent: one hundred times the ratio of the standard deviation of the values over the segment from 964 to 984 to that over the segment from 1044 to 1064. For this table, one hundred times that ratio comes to 306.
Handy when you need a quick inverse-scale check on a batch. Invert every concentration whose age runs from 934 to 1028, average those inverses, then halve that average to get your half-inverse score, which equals 0.49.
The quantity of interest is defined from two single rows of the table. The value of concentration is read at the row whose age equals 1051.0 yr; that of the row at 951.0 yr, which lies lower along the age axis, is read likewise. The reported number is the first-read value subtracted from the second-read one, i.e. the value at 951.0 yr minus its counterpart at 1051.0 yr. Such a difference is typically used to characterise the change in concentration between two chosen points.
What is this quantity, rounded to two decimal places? -0.16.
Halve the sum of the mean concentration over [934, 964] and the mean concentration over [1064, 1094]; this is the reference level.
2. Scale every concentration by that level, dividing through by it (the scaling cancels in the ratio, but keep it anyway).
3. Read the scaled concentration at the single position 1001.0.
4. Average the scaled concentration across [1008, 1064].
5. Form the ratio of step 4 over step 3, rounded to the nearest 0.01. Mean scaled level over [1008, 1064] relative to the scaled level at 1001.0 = 1.04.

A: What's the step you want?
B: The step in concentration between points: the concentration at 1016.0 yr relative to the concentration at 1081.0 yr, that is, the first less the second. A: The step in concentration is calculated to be -0.12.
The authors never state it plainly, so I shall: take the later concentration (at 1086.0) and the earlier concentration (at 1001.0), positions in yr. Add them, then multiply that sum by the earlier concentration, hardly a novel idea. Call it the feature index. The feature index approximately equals 2.5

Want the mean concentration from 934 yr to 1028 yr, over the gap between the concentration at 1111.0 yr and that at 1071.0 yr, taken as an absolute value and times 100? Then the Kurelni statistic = 156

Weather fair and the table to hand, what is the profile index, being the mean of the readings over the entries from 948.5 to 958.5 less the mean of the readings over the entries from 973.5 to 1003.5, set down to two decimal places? -0.23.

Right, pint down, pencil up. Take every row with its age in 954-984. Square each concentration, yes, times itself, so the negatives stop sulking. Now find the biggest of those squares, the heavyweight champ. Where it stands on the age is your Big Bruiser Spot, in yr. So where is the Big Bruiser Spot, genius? 976.0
